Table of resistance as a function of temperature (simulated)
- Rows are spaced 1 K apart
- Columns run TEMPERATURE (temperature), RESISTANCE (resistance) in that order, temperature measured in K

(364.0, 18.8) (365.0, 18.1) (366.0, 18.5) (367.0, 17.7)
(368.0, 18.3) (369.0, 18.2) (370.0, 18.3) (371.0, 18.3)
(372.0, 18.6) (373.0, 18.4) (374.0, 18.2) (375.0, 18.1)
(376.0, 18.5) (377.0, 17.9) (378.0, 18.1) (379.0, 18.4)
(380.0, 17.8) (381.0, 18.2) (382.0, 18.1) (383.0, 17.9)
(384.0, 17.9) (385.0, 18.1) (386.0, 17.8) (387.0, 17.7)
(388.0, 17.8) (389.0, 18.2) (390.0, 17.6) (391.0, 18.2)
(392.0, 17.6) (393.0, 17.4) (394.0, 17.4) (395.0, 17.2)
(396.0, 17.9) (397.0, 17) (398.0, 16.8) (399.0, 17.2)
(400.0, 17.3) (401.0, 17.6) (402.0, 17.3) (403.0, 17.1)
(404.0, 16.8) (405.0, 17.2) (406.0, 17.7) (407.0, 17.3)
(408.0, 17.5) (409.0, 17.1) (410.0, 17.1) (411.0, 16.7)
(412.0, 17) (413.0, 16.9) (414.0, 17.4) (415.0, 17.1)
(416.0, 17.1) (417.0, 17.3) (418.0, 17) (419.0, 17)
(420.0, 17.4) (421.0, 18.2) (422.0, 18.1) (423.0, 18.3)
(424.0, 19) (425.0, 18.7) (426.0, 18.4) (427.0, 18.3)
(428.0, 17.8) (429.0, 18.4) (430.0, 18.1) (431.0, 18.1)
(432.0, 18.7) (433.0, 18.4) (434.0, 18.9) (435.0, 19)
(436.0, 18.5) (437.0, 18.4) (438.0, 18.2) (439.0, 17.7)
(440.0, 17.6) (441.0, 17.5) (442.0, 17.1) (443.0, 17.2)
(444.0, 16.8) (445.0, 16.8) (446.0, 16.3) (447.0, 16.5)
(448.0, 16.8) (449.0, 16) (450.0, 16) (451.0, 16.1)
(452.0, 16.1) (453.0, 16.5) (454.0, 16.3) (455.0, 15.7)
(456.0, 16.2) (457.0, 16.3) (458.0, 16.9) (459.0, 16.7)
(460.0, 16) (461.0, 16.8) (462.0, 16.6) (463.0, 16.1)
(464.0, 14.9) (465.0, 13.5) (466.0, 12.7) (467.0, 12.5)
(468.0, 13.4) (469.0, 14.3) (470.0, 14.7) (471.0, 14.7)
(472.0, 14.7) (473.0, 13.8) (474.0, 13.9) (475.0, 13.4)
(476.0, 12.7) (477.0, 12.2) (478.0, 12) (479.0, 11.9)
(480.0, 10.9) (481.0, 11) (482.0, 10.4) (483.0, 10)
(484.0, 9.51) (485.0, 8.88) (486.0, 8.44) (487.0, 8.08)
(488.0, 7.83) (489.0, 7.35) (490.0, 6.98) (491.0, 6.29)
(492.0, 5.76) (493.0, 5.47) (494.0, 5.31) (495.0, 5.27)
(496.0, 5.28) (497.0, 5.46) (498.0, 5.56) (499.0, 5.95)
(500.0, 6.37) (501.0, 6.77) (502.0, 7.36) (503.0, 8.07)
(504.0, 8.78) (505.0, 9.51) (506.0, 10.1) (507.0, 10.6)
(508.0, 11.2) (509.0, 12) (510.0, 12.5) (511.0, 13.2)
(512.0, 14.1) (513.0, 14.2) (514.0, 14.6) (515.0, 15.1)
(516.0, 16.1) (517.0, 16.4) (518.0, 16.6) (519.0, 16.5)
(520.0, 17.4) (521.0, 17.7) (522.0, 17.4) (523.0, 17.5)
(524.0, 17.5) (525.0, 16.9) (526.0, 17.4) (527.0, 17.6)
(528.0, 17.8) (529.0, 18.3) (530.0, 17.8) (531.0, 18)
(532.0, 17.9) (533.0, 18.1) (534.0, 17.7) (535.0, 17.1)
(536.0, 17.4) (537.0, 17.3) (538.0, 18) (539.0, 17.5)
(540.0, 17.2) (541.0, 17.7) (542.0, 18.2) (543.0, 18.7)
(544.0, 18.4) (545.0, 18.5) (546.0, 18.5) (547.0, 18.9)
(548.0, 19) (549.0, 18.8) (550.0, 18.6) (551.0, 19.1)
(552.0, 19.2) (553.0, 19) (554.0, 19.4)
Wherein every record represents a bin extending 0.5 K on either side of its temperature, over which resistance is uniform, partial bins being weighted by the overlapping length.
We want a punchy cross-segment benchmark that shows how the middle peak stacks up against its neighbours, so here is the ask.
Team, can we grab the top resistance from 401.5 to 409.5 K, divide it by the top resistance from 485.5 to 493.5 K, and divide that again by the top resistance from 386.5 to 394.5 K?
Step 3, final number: 0.12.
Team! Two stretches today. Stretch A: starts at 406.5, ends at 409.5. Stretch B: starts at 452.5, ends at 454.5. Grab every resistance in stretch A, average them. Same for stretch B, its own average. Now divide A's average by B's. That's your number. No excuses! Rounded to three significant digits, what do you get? 1.05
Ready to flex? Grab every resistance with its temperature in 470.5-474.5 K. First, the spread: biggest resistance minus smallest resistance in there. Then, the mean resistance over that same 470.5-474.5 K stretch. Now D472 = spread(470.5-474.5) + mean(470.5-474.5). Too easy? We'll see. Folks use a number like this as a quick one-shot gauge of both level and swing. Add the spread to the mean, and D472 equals 15.2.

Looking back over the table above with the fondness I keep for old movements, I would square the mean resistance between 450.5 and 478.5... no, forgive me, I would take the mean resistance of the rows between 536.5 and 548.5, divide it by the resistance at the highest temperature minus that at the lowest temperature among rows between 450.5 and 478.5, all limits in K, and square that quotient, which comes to 20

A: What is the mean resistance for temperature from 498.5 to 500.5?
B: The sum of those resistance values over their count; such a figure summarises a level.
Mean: 6.2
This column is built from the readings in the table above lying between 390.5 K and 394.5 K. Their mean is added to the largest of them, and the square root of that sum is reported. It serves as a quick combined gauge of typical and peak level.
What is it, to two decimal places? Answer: 5.99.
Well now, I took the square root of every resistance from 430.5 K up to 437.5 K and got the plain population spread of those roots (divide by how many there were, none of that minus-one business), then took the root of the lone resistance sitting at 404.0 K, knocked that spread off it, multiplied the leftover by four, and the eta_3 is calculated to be 16.3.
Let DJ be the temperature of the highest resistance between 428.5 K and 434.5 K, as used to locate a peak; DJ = 434.0 K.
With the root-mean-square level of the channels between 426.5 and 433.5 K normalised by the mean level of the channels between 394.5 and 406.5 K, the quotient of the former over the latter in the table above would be 1.1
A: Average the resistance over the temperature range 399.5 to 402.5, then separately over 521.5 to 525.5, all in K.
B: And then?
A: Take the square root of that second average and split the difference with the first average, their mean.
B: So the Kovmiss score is 10.78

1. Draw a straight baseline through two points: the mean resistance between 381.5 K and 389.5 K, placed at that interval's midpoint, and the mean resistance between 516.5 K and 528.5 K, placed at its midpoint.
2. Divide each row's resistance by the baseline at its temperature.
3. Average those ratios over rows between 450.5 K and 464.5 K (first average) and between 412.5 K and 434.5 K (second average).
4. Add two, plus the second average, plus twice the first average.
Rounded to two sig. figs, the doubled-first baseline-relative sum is 4.9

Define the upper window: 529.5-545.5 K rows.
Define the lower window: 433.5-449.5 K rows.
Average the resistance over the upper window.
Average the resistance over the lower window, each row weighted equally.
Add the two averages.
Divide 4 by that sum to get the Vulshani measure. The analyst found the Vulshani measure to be 0.1133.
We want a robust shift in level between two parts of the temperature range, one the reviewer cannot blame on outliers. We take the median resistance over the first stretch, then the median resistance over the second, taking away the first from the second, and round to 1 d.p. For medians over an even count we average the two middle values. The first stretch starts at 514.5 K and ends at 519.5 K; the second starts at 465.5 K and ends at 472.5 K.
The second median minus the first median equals -2.1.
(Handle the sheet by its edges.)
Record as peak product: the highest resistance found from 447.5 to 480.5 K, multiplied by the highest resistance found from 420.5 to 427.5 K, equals 321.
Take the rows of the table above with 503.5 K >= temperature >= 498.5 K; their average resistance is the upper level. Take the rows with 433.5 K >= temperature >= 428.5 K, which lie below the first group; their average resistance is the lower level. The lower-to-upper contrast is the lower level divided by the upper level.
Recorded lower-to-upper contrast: 2.7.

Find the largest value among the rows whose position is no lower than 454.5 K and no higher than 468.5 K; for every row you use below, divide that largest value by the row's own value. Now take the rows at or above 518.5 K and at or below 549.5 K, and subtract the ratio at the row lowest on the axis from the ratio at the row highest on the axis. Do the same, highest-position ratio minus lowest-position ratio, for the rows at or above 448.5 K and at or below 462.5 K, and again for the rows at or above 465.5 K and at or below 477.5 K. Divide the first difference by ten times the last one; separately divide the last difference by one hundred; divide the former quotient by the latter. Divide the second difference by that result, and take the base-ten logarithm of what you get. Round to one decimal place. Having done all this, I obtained -4.0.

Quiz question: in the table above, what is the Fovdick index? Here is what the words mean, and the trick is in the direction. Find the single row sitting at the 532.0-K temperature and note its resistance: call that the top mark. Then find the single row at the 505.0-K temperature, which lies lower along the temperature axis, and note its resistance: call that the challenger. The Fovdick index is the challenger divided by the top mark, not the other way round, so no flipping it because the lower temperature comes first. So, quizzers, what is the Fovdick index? 0.5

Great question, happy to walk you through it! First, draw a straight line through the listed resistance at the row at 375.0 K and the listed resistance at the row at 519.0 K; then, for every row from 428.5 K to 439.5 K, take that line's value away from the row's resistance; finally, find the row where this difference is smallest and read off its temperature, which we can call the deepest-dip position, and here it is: 439.0 K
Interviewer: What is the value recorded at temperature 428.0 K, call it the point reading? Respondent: 17.8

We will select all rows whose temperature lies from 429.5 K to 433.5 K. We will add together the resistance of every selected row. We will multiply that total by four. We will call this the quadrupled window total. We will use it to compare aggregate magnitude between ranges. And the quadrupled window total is 293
